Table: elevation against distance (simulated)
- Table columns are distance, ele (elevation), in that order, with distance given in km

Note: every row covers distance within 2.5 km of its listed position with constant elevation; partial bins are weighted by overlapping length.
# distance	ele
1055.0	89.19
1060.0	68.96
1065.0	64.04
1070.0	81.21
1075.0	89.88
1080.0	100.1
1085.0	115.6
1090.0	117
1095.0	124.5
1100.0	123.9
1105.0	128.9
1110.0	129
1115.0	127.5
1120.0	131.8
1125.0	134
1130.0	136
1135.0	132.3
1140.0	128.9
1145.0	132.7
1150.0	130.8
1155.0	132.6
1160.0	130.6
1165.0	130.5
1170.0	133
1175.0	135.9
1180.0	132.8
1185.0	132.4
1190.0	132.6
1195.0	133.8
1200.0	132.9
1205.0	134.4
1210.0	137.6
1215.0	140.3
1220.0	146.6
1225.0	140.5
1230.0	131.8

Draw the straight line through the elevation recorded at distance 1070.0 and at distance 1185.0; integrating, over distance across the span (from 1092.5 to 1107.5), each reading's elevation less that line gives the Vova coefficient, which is 468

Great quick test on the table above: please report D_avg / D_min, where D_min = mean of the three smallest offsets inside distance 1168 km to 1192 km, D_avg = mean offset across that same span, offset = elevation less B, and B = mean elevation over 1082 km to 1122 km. 1.09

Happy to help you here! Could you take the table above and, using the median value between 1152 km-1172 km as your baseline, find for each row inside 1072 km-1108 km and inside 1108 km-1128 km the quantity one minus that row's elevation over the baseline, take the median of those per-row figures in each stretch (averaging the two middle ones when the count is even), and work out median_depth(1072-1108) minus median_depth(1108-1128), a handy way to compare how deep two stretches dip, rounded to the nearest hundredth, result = 0.10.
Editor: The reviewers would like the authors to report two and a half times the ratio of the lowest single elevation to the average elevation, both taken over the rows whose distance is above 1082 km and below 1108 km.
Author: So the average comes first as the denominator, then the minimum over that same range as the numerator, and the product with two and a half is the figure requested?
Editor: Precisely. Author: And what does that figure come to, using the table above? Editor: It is 2.37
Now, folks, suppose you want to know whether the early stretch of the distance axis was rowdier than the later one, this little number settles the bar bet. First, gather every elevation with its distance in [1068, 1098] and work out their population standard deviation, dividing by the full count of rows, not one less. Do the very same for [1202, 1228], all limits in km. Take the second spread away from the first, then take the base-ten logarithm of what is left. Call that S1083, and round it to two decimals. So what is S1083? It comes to 1.06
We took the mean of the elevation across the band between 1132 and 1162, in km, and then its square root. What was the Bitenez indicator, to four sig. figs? 11.46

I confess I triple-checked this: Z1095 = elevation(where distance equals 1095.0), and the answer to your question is 124.5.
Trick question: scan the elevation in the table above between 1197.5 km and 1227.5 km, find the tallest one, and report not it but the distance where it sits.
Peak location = 1220.0 km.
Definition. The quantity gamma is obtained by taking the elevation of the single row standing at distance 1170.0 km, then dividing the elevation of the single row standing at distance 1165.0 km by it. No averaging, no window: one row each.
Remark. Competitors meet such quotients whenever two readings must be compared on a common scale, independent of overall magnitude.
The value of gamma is 0.981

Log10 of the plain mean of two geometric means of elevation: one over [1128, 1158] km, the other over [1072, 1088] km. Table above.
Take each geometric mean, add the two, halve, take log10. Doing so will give 2.07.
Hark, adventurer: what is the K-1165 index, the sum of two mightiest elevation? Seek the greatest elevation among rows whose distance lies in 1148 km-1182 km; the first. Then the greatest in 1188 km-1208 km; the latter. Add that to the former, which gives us 270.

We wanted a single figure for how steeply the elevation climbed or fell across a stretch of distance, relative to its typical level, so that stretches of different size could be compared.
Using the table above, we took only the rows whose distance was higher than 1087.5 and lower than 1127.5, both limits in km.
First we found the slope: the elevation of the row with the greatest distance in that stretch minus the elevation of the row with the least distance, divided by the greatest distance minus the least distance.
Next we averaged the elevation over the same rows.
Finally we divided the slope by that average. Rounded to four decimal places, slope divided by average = 0.0038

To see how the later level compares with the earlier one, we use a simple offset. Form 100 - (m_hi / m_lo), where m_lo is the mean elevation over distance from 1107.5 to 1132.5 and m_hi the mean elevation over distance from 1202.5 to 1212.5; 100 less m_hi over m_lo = 99.0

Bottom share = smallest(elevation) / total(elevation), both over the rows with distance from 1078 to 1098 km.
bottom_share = 0.219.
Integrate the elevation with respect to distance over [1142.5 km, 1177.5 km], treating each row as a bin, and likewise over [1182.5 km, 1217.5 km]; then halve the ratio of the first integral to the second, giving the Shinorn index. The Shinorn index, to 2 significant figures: 0.49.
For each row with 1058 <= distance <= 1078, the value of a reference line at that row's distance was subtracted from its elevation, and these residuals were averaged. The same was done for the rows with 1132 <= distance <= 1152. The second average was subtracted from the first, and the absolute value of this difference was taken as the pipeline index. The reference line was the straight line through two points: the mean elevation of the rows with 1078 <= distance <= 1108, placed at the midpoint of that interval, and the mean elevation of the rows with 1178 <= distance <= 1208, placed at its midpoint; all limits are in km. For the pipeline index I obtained 44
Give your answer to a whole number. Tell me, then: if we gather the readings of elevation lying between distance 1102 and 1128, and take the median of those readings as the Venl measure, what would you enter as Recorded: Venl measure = 129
